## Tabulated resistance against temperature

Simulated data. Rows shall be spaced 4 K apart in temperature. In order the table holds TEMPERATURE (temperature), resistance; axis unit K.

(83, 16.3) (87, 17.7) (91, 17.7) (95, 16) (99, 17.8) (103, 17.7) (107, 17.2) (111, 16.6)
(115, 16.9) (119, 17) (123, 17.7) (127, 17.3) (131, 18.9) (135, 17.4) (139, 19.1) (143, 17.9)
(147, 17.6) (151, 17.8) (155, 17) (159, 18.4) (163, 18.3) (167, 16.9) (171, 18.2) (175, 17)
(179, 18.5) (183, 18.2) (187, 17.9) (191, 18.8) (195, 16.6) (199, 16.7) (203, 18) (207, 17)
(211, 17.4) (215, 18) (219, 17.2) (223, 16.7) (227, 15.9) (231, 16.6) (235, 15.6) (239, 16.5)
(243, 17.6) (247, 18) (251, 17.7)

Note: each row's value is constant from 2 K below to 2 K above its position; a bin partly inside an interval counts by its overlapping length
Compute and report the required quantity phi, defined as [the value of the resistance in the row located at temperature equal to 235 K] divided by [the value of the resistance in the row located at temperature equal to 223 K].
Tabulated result 0.93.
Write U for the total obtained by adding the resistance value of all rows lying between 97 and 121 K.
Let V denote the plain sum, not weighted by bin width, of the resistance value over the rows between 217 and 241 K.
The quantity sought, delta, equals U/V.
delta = 1.05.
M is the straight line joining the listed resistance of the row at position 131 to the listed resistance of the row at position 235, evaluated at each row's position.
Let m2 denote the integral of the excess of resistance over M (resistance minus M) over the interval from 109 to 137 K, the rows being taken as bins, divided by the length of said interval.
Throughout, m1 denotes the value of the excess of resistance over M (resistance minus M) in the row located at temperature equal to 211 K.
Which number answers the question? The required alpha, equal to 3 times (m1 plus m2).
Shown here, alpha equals -2.1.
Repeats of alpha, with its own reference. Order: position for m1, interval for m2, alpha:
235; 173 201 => 1.6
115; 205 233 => -4.9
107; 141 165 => -8.5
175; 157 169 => -1.6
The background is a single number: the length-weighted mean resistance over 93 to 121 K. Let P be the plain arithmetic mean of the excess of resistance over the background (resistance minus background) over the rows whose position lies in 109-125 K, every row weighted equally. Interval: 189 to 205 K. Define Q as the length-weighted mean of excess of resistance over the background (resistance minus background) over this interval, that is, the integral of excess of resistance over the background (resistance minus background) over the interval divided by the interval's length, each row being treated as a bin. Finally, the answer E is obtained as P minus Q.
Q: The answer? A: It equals -0.5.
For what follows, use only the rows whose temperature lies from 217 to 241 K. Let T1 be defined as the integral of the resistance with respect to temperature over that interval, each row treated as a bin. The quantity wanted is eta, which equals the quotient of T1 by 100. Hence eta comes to 3.94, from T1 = 394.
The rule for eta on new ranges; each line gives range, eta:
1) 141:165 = 4.28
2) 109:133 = 4.18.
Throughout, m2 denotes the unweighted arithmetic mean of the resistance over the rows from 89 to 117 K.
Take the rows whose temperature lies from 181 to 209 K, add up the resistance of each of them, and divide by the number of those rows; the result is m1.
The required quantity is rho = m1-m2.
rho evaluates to 0.5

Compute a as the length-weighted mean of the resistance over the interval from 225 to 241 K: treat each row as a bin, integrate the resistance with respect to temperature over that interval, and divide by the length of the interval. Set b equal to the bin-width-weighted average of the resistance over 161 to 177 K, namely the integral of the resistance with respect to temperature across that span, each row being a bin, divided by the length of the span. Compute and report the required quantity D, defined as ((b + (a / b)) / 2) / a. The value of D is 0.57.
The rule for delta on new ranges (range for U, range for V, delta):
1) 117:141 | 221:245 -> 1.09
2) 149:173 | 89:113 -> 1.03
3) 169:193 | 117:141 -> 1.01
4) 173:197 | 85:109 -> 1.03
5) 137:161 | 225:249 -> 1.08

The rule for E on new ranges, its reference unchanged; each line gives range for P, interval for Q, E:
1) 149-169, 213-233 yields 0.8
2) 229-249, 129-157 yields -1.1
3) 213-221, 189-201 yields 0.2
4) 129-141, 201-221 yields 0.9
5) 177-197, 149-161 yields 0.3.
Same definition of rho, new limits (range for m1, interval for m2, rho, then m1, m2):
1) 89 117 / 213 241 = 0.5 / 17.1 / 16.64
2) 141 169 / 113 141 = -0.1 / 17.7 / 17.76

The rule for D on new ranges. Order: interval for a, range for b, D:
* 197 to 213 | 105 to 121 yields 0.52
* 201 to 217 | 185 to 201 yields 0.53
